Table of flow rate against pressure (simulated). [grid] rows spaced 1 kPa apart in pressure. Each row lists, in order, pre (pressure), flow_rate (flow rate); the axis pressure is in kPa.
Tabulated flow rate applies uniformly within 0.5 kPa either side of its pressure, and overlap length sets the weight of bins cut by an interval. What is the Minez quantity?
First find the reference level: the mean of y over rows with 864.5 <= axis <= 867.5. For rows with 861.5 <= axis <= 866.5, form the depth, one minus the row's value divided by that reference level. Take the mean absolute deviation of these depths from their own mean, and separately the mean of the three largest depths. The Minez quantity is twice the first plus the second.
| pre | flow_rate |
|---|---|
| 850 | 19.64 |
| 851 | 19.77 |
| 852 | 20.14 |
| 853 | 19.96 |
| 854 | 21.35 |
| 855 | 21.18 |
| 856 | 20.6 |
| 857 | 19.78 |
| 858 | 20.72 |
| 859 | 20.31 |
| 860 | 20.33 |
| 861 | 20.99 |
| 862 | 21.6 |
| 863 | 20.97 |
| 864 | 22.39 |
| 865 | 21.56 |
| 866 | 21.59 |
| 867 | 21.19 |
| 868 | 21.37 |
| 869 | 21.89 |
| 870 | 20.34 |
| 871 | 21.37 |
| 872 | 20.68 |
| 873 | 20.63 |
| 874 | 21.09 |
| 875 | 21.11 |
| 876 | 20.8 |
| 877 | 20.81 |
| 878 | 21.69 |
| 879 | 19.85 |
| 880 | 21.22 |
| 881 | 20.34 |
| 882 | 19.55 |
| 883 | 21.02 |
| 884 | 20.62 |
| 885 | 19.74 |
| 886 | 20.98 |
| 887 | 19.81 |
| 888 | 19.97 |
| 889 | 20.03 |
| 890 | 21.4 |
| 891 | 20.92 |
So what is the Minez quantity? 0.032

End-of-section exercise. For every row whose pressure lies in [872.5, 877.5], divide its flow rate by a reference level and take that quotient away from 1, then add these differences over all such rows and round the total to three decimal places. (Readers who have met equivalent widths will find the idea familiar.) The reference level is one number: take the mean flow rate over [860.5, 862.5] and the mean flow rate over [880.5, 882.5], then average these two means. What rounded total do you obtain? -0.065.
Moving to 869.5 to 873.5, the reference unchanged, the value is -0.026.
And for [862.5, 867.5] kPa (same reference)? -0.223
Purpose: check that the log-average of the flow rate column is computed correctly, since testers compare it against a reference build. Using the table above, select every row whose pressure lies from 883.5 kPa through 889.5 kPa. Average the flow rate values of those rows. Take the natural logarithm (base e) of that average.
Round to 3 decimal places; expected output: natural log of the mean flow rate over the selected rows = 3.005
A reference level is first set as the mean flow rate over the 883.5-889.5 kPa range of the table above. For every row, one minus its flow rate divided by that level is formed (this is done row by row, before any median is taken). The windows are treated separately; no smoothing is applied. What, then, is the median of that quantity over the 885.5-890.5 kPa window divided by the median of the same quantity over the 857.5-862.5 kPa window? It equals -0.3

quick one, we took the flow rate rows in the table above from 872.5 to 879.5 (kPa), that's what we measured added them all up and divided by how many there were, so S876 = 20.9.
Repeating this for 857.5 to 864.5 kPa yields 21.0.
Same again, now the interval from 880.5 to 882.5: 19.9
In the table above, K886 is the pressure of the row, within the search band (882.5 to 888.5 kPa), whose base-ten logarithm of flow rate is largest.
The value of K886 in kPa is 883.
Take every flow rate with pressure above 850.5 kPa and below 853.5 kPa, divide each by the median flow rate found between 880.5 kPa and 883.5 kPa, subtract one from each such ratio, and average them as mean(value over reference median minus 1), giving -0.019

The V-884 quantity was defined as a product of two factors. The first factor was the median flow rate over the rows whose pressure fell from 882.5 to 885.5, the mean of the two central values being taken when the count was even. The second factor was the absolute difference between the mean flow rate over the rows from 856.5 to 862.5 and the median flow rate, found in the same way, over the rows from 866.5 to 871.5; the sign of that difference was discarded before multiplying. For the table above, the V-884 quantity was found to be 15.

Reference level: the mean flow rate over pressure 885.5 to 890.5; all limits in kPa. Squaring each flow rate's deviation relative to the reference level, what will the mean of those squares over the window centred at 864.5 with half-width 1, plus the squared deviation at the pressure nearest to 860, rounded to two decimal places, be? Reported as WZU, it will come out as 2.55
